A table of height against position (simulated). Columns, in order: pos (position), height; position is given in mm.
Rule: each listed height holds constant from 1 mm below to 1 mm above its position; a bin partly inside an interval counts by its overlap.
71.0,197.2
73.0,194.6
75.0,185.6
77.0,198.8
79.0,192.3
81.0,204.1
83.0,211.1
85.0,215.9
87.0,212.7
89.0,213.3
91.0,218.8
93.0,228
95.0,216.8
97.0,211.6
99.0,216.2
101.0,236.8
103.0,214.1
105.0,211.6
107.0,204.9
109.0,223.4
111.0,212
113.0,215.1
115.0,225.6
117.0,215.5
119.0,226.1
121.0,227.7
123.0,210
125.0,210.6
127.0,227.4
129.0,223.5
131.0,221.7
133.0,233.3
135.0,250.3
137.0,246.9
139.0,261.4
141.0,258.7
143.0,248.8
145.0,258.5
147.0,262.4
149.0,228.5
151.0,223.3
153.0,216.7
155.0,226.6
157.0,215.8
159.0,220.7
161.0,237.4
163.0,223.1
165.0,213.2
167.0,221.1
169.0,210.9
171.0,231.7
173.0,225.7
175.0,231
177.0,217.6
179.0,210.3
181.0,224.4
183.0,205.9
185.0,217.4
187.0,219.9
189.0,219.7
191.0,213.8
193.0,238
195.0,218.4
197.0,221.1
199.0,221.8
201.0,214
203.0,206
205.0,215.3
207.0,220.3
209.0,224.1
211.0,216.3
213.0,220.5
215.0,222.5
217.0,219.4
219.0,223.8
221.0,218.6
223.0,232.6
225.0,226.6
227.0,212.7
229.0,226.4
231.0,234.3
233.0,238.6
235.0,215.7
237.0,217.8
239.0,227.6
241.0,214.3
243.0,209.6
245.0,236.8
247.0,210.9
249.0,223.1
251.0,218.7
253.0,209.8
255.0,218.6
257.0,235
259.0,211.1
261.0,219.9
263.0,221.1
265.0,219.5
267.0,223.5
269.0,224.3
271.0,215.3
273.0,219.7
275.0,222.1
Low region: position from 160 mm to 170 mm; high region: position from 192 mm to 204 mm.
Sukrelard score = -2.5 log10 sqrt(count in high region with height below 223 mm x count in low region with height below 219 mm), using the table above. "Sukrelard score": -1.25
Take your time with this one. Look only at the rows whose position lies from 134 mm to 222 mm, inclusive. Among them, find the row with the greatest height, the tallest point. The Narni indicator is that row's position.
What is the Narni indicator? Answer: 147.0 mm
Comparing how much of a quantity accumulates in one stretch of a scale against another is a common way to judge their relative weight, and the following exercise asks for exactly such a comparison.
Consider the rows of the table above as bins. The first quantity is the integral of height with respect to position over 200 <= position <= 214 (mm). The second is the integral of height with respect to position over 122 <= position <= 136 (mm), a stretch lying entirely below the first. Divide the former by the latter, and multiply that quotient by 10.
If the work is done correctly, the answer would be 9.6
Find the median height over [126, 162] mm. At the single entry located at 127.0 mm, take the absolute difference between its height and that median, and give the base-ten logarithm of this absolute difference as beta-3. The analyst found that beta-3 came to 0.54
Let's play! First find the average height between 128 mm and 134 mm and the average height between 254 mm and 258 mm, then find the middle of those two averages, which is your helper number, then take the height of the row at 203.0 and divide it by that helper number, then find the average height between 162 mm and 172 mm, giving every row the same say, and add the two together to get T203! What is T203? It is 221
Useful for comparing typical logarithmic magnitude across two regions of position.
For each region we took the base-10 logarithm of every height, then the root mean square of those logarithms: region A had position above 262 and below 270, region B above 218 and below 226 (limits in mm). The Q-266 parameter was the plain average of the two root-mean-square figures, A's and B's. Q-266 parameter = 2.350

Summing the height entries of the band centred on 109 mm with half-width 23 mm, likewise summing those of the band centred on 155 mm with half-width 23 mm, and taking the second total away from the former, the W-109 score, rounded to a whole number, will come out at -340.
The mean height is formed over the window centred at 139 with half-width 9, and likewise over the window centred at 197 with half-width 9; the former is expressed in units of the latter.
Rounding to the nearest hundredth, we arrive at 1.14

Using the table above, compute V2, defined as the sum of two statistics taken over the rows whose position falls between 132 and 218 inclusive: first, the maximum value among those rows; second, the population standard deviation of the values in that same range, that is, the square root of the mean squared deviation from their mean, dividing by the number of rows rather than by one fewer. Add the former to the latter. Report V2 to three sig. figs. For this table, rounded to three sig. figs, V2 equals 277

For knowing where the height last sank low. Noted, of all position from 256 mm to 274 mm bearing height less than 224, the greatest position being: 273.0 mm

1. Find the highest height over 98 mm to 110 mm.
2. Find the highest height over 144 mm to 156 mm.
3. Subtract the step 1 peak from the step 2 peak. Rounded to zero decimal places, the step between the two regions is 26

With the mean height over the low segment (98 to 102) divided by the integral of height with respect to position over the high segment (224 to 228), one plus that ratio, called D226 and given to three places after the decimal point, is 1.258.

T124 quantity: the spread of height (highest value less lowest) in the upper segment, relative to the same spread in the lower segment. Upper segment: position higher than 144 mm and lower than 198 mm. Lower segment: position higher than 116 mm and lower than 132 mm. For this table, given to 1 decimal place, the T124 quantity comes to 3.2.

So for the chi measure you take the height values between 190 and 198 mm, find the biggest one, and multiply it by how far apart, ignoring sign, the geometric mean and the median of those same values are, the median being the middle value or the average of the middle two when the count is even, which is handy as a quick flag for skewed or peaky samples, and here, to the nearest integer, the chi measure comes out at 688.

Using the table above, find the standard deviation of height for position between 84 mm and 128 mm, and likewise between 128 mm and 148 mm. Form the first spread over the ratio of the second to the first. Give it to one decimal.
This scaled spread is 4.0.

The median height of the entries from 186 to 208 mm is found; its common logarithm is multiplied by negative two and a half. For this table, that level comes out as -5.85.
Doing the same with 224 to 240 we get -5.89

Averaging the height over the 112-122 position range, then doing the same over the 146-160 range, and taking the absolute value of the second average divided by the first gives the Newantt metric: 1.03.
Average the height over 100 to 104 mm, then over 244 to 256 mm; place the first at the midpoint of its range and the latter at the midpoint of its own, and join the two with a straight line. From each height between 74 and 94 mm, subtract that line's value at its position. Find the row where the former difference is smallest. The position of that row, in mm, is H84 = 75.0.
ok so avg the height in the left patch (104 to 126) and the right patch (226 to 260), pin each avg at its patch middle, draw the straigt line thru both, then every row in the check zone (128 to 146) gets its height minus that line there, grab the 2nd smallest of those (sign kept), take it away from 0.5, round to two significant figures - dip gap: -5.9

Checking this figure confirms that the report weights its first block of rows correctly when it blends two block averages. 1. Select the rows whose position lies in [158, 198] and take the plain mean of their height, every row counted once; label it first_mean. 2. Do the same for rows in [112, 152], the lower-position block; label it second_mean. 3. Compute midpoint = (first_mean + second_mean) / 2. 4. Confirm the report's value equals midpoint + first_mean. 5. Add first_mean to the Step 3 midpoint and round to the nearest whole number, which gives 448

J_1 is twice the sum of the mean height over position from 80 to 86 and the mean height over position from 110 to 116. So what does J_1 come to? 856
